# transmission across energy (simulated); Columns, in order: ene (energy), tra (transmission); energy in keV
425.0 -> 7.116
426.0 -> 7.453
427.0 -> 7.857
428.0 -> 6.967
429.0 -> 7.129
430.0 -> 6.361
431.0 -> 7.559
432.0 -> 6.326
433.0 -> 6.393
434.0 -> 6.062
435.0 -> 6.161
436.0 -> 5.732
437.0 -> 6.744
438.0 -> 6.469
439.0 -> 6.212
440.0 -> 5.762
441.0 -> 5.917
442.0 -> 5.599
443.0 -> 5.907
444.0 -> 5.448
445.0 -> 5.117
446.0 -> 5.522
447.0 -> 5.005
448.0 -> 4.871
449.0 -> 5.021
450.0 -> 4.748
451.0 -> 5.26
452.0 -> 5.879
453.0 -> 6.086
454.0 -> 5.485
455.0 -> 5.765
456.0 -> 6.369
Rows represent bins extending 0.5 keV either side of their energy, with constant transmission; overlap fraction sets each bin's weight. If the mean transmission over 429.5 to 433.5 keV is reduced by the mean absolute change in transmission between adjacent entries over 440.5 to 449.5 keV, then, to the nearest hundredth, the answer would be 6.33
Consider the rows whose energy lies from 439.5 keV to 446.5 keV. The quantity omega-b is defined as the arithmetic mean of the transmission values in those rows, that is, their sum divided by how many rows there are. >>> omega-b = 5.6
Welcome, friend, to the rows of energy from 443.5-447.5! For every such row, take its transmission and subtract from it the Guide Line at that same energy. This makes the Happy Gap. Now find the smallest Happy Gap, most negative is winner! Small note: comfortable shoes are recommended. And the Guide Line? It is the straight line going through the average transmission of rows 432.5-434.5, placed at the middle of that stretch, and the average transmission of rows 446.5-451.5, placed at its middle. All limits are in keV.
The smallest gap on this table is -0.19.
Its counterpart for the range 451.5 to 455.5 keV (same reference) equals 0.91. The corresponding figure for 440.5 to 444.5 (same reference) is 0.06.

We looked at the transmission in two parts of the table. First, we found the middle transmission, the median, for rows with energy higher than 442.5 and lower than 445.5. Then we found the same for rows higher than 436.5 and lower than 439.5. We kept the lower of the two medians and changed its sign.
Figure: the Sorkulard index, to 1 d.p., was -5.4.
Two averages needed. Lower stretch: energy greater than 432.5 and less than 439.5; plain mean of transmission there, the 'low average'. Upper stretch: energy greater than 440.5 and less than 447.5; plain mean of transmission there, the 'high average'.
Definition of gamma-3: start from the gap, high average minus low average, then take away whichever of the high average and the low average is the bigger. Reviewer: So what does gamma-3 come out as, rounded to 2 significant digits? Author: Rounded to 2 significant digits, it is -7.0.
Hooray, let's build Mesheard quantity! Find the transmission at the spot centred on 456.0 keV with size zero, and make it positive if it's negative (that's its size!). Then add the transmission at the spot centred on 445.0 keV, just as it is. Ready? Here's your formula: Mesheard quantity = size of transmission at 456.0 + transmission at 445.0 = 11.5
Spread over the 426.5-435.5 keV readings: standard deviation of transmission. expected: 0.6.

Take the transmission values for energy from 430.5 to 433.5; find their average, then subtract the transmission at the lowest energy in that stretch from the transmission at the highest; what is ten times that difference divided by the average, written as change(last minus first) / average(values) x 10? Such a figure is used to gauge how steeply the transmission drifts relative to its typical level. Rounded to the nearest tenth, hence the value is -1.7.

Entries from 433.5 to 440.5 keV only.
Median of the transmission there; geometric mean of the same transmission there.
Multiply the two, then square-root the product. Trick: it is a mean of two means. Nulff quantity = 6.2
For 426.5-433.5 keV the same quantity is 6.9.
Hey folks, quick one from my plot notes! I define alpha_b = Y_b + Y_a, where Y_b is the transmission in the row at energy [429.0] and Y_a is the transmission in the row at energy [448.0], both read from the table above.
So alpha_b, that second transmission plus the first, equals 12.0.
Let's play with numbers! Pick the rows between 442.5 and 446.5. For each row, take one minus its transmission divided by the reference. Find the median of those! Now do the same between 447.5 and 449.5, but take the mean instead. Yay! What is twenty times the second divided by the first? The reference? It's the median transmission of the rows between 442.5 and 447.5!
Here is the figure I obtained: -271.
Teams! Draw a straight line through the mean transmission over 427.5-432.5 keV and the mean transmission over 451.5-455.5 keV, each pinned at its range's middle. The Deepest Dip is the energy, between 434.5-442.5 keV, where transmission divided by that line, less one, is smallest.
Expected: 436.0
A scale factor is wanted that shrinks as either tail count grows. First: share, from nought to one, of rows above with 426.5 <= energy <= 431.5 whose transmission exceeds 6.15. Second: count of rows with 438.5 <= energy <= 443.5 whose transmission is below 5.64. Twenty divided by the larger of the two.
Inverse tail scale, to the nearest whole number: 20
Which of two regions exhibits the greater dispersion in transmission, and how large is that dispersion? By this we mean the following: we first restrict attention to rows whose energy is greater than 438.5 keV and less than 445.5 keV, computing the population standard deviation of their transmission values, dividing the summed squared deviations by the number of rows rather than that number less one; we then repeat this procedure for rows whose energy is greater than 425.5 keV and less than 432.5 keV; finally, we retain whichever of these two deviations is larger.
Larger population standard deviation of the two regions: 0.544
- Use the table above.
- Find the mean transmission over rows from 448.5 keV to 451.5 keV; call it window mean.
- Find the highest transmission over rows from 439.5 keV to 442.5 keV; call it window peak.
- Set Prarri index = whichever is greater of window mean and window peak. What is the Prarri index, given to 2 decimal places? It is 5.92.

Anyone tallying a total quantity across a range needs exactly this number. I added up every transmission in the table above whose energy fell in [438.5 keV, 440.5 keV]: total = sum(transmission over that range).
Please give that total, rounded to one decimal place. 12.0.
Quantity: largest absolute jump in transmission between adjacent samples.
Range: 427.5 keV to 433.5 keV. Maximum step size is 1.2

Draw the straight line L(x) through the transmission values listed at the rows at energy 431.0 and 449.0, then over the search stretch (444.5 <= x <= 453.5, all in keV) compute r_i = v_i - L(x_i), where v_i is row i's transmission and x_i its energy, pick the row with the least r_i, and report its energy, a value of 445.0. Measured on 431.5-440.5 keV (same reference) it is 436.0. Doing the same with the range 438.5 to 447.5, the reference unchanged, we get 440.0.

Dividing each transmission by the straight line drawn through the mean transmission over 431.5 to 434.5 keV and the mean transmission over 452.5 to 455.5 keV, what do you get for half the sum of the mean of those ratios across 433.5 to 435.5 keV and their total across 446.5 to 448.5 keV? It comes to 1.32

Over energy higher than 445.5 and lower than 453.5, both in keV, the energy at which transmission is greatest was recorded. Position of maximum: 453.0 keV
